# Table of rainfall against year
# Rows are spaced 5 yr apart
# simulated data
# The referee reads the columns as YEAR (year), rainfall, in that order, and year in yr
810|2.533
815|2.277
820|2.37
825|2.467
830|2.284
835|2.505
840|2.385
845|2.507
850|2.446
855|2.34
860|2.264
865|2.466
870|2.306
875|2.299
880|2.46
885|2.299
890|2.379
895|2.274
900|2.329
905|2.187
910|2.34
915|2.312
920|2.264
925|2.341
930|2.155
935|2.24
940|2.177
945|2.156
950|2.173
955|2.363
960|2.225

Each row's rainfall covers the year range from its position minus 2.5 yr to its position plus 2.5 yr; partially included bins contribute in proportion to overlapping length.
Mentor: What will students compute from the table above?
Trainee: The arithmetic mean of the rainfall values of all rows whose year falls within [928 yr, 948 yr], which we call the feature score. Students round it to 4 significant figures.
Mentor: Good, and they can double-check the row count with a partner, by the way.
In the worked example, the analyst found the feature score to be 2.182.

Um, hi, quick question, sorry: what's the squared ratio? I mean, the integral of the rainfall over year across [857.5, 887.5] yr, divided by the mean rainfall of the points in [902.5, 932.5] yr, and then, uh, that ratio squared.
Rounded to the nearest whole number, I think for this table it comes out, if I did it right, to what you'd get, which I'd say 967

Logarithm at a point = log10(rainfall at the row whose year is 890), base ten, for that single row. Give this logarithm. 0.376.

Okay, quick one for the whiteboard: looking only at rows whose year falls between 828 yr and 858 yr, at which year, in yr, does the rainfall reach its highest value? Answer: 845 yr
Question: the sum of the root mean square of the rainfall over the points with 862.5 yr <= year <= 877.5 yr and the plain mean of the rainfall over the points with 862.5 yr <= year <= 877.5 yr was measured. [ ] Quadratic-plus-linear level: 4.72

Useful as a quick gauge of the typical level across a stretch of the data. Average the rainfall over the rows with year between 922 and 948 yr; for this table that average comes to 2.21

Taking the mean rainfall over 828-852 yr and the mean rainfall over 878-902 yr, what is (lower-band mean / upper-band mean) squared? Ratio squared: 1.07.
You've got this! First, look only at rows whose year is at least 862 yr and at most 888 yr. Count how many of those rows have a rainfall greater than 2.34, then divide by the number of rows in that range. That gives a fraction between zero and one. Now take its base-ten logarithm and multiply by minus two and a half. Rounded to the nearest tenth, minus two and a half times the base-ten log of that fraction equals 1.0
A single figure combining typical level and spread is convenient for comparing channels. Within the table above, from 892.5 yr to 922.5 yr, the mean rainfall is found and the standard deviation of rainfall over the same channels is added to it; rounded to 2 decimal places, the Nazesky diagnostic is 2.34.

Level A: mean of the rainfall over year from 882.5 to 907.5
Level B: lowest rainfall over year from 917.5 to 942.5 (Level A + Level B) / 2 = 2.22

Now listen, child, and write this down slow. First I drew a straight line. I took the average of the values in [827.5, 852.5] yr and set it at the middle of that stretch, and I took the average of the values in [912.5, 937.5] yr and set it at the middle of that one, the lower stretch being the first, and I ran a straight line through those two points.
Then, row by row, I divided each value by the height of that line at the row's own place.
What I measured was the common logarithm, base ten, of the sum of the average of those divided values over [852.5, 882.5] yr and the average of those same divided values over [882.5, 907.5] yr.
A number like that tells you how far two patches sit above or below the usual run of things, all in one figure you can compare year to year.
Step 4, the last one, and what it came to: 0.297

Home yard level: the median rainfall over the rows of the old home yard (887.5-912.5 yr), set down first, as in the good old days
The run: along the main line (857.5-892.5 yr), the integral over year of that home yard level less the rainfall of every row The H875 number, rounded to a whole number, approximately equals -1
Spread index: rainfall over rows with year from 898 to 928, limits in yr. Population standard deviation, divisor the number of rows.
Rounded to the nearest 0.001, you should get 0.055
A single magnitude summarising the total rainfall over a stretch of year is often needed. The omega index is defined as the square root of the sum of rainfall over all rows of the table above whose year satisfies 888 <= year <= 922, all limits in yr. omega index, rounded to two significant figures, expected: 4.0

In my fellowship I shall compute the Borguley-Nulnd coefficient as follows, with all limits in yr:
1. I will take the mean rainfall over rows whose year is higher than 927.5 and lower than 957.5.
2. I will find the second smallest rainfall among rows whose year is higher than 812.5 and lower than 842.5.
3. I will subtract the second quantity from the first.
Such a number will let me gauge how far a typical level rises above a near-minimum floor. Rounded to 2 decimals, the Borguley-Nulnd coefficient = -0.07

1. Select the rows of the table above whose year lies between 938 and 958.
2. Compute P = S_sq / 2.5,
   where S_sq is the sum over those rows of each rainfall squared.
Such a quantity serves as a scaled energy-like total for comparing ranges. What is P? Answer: 7.9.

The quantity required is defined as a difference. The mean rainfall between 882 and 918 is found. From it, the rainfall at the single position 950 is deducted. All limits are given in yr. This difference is 0.13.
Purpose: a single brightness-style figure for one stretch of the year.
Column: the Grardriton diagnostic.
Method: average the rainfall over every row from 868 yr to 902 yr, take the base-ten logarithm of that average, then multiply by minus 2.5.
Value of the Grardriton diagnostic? -0.921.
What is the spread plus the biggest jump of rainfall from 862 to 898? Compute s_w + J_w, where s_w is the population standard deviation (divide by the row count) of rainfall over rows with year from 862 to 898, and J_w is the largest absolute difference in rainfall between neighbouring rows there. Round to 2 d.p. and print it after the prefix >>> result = 0.24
